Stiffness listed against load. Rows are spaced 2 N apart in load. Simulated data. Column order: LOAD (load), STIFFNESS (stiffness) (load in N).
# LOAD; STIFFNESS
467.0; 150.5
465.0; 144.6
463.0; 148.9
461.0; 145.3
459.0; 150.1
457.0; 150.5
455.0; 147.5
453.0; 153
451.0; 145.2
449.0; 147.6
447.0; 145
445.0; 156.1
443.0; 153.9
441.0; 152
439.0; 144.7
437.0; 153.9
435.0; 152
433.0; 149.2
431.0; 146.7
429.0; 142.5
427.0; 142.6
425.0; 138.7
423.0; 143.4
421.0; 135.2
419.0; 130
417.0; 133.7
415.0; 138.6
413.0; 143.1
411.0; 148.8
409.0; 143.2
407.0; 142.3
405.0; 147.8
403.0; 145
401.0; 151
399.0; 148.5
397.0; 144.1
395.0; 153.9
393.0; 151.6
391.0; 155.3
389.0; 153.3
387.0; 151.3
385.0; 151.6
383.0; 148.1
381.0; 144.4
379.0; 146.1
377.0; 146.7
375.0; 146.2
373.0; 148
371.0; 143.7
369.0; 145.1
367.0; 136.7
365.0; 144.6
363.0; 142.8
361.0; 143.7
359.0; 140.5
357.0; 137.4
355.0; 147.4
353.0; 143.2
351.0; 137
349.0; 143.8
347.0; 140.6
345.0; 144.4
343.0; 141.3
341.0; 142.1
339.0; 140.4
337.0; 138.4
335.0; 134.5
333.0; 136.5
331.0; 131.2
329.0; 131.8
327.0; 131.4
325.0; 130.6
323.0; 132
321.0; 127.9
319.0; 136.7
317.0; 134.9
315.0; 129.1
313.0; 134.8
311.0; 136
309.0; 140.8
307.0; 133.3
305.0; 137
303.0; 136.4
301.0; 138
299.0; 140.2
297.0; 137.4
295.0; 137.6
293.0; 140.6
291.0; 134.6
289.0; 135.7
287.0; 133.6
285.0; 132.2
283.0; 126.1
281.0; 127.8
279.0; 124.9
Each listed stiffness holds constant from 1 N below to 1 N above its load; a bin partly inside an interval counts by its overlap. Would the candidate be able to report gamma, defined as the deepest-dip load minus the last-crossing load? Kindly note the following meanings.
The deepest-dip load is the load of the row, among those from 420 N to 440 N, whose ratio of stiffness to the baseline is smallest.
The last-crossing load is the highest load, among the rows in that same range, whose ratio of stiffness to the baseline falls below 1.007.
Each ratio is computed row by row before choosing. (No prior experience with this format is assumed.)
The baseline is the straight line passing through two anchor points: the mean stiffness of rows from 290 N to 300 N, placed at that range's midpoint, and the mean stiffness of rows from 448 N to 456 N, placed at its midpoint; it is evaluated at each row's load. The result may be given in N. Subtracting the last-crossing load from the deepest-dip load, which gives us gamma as -18 N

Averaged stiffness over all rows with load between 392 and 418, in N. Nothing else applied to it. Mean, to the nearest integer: 146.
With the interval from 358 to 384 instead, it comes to 144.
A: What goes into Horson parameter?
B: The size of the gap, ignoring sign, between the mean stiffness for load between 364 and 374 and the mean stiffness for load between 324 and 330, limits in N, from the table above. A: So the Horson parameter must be 12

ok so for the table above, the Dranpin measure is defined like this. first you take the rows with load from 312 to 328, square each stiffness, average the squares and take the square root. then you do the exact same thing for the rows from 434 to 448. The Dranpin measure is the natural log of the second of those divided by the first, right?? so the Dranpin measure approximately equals 0.13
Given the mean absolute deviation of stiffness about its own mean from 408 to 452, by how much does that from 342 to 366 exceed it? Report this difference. -2.8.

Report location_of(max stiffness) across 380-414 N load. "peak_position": 391.0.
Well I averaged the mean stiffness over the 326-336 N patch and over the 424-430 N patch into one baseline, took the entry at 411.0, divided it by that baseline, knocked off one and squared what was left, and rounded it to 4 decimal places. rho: 0.0072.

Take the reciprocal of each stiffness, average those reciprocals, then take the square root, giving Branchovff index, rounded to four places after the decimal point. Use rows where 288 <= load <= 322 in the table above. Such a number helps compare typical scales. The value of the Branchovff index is 0.0858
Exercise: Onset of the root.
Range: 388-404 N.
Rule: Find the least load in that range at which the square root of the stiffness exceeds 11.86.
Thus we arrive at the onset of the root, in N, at 389.0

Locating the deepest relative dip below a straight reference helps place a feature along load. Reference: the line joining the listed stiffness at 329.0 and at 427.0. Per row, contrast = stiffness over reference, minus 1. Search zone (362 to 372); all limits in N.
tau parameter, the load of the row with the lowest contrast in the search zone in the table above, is 367.0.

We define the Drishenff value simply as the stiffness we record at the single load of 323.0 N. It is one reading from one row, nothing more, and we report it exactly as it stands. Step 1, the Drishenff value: 132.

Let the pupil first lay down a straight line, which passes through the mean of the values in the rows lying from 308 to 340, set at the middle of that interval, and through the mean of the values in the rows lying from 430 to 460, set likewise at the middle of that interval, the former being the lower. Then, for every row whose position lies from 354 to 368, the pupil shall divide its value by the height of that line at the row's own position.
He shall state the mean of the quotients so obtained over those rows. 1.02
